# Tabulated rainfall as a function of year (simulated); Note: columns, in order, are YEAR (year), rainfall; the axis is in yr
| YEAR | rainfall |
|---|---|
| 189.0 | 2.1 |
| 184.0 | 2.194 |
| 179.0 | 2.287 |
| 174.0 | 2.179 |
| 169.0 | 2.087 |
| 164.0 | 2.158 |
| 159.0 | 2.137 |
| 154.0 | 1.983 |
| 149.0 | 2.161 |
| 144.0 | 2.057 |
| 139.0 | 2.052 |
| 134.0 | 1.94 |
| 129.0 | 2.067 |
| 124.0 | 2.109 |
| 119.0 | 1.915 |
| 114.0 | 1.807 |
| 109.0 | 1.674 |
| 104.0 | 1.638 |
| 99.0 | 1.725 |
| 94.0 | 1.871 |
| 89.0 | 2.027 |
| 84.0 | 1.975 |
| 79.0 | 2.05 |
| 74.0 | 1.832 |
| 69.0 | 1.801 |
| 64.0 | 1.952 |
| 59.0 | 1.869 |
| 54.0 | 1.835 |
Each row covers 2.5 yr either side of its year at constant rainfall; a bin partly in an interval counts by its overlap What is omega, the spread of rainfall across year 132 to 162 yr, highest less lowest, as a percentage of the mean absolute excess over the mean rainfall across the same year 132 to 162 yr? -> 349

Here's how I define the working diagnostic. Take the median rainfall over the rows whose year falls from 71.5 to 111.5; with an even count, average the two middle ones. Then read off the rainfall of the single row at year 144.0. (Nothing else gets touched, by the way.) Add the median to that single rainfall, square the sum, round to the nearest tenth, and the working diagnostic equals 15.3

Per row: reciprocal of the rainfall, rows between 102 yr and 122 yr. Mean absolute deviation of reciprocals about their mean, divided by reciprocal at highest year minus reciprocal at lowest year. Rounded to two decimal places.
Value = -0.37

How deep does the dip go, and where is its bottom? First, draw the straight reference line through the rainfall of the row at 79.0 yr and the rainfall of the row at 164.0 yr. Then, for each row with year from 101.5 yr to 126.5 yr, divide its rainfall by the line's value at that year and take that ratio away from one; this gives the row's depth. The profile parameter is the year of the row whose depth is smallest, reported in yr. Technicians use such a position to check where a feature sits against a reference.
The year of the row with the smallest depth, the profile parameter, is 124.0 yr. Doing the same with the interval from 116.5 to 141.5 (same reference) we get 124.0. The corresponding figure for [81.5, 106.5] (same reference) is 89.0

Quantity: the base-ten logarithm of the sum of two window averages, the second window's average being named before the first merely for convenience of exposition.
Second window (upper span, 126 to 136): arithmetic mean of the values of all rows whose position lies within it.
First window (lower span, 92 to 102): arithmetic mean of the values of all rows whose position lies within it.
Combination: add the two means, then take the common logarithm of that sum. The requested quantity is 0.580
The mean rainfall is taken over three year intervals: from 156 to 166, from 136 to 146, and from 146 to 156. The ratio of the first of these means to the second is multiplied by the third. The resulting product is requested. 2.17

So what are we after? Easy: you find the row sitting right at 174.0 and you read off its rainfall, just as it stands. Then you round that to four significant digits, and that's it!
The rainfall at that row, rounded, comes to 2.179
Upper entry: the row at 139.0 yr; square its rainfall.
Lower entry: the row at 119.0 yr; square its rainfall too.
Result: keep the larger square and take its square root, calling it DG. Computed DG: 2.05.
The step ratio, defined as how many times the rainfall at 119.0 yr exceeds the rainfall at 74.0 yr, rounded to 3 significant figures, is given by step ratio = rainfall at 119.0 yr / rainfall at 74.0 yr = 1.05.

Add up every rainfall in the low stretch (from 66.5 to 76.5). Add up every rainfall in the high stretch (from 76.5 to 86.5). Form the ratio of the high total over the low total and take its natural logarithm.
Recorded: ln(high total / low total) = 0.10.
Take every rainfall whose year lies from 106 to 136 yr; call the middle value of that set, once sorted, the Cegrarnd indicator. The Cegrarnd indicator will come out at 1.93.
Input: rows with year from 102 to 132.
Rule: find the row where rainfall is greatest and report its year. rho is 124.0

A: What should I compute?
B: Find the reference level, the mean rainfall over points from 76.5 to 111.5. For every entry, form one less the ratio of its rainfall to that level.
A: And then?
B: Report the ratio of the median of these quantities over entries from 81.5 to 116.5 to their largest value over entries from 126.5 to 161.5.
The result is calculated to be -0.5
